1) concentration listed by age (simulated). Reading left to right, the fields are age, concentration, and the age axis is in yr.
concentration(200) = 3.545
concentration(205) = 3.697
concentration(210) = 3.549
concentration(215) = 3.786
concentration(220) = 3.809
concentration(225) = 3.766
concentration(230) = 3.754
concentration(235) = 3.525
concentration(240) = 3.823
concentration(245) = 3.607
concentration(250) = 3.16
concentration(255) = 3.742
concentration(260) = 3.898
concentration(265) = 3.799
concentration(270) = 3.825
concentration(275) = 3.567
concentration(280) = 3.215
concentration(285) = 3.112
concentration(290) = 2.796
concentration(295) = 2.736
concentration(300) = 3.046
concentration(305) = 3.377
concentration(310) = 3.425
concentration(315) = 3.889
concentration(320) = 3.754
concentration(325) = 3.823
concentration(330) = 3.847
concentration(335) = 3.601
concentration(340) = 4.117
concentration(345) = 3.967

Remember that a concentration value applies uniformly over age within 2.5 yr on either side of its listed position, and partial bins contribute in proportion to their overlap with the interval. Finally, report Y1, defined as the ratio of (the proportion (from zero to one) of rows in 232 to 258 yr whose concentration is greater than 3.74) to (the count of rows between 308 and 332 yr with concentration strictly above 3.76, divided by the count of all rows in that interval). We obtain 0.7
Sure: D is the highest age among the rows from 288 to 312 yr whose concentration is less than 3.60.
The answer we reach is 310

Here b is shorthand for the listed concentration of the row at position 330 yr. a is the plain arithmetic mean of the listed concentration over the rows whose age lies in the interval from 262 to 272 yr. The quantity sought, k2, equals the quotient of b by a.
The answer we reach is 1.01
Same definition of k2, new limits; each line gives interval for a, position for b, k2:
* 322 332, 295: 0.71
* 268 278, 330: 1.04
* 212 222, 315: 1.02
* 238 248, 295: 0.74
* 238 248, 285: 0.84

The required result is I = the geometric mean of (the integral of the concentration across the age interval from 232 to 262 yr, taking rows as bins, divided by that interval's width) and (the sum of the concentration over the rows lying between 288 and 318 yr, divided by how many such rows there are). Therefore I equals 3.41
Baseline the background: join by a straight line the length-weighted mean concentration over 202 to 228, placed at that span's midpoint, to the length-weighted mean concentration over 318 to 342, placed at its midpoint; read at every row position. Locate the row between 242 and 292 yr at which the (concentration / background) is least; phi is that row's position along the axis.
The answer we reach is 290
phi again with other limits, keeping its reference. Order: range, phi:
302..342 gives 305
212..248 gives 235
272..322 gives 295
